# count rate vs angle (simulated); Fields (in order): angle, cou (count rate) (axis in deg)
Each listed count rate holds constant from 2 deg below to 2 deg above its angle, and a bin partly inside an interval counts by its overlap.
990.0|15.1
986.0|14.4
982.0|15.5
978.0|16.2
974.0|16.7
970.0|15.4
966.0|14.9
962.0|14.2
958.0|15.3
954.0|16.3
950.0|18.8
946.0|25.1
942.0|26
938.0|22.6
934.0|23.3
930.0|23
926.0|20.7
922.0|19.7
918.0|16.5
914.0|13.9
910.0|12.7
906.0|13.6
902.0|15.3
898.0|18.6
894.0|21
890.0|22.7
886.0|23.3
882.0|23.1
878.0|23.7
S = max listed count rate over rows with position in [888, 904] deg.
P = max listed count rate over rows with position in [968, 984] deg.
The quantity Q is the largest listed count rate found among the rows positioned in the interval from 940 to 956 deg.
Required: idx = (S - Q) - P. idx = -20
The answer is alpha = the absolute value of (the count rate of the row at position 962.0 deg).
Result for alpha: 14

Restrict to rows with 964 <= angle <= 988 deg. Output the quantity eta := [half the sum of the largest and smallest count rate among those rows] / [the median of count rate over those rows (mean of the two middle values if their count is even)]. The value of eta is 1.01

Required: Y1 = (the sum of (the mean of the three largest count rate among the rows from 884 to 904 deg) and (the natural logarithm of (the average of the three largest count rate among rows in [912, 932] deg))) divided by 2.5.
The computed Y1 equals 10.2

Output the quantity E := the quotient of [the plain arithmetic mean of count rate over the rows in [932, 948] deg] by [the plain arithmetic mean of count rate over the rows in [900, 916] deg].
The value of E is 1.7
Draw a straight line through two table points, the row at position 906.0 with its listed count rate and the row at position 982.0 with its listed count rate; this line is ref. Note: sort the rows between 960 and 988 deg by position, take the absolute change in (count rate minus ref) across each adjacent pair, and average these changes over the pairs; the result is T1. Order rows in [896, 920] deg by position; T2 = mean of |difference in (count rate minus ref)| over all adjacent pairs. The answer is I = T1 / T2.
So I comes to 0.4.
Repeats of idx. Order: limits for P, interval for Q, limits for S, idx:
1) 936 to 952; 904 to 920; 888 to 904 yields -20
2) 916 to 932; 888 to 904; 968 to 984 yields -29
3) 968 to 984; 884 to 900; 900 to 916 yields -25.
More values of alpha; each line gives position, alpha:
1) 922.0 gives 20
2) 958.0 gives 15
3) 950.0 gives 19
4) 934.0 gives 23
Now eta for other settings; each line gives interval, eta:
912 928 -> 0.96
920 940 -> 0.95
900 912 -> 1.03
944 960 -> 1.15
